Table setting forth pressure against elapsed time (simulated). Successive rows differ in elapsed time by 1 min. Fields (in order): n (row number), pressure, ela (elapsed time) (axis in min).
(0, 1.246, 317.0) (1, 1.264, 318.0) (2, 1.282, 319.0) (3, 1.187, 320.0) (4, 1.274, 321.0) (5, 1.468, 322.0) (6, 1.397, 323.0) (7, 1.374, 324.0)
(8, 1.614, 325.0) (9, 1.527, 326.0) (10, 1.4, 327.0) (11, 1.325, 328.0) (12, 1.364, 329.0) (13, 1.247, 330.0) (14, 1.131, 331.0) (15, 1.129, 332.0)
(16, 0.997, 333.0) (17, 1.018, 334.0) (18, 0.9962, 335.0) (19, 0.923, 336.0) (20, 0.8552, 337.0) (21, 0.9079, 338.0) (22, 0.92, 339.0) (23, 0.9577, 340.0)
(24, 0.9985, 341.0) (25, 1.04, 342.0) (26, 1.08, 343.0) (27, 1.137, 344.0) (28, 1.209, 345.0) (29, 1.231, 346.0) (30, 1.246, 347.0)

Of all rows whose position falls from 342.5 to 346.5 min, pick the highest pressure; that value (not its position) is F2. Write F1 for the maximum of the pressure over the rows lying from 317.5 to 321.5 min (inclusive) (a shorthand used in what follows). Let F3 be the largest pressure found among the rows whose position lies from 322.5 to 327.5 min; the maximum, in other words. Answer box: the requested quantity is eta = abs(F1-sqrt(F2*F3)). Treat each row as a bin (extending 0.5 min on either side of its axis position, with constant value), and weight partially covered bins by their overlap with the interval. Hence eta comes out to 0.13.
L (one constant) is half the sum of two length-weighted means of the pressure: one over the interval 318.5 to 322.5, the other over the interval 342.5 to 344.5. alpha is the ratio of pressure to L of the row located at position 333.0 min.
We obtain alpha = 0.83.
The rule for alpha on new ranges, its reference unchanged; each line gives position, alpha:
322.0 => 1.22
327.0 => 1.16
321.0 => 1.06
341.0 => 0.83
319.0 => 1.06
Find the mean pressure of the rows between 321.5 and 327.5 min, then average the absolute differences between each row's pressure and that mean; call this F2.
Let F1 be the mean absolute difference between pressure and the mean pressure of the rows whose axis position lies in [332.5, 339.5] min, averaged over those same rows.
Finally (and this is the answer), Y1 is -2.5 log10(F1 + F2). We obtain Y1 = 2.27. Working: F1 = 0.050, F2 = 0.073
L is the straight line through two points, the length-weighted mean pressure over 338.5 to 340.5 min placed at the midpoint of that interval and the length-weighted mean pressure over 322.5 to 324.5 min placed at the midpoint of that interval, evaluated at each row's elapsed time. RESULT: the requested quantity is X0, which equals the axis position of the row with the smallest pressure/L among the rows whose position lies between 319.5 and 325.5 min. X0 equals 320.0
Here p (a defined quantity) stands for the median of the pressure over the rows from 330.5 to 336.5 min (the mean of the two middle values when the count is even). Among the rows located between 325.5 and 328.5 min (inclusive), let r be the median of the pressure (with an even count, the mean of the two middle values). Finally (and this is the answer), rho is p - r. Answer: -0.4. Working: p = 1.0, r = 1.40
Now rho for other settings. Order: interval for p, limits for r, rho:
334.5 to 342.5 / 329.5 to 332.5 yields -0.2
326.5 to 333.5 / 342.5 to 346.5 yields 0.1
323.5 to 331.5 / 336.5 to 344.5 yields 0.4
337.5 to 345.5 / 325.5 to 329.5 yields -0.4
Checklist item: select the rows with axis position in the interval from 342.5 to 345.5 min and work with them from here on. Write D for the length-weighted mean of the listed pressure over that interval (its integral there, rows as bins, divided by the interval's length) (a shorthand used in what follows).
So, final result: 1.14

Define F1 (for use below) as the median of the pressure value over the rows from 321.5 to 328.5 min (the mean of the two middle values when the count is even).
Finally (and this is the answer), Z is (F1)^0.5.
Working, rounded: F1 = 1.40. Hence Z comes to 1.18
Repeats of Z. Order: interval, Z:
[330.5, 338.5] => 1.00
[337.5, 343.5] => 0.99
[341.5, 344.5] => 1.04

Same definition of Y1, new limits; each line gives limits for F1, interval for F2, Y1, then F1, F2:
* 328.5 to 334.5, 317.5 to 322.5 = 1.90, 0.105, 0.069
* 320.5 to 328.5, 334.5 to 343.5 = 2.11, 0.085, 0.057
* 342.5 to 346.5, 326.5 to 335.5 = 1.78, 0.056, 0.138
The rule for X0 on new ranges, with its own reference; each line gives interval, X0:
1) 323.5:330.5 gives 324.0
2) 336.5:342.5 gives 337.0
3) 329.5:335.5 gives 333.0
